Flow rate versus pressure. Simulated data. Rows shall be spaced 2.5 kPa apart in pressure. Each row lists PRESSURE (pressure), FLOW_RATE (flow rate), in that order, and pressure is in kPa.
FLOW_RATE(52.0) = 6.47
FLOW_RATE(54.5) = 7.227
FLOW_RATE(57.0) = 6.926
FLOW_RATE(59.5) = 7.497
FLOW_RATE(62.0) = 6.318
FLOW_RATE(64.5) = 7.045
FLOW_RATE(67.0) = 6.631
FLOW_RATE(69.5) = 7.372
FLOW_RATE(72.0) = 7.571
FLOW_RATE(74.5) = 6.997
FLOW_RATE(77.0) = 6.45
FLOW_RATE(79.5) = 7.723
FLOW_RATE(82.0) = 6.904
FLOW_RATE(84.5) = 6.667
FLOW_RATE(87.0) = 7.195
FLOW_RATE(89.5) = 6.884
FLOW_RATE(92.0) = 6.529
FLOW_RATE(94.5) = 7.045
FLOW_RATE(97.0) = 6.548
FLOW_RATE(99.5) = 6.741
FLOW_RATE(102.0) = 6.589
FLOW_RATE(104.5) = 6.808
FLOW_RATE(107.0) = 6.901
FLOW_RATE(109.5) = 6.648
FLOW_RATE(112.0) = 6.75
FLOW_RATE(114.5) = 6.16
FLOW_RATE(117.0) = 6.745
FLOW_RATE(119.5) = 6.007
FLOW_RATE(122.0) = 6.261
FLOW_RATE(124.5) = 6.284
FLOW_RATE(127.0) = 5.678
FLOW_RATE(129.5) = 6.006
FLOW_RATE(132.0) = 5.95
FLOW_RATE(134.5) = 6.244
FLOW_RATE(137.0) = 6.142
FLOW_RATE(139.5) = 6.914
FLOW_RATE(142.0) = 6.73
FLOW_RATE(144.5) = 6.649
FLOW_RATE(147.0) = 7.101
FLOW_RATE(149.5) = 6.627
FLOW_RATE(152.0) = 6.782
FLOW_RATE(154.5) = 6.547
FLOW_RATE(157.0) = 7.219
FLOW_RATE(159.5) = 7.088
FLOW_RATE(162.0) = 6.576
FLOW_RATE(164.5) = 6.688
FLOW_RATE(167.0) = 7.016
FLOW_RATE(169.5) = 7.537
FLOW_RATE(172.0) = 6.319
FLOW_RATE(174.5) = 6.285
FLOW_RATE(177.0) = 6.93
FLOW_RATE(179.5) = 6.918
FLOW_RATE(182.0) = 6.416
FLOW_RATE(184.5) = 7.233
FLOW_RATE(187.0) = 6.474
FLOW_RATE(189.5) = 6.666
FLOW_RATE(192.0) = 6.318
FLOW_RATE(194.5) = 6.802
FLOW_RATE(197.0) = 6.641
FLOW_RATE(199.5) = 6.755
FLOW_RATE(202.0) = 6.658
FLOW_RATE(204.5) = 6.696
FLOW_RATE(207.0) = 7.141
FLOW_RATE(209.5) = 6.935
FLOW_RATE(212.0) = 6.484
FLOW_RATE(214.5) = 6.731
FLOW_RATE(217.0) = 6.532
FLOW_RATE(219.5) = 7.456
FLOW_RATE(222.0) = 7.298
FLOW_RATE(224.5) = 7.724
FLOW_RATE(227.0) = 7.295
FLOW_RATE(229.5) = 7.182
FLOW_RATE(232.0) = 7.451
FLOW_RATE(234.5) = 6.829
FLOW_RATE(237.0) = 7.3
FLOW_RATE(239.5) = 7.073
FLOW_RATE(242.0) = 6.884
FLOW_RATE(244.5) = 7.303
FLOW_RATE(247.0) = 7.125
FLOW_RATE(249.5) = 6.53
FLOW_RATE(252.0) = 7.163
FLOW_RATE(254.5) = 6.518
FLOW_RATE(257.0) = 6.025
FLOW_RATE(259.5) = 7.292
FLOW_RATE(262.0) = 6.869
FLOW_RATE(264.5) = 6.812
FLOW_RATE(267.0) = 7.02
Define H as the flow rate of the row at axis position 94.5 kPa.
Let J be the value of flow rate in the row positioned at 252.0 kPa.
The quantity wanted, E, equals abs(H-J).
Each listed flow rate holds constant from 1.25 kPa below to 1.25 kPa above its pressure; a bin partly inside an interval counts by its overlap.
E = 0.1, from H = 7.045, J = 7.163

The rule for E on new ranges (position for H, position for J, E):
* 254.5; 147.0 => 0.6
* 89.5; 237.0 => 0.4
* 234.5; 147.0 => 0.3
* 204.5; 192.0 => 0.4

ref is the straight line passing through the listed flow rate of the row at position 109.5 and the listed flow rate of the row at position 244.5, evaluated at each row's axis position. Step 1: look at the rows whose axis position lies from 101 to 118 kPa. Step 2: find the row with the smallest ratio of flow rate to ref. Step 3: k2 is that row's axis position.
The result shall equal 114.5 kPa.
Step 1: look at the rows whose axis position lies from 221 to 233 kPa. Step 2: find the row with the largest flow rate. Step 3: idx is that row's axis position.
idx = 224.5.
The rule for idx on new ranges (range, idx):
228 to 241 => 232.0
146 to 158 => 157.0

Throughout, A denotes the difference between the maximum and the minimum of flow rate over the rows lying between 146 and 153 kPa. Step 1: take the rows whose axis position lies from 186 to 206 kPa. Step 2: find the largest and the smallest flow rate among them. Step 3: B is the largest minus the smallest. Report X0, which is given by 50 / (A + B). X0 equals 52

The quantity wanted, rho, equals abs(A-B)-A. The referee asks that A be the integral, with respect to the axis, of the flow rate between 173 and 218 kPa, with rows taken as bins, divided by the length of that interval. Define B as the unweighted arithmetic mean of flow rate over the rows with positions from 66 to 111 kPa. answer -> -6.50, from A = 6.70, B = 6.9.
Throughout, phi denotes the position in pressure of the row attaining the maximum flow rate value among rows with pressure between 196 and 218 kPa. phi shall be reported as 207.0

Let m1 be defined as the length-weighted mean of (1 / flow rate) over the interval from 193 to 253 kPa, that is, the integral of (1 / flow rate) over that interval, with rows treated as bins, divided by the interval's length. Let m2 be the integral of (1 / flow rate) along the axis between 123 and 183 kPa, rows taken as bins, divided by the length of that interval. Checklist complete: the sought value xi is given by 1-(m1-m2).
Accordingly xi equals 1.01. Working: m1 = 0.143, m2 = 0.1520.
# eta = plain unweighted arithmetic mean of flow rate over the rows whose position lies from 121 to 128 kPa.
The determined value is 6.1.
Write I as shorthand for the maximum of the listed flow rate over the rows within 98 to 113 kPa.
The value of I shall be 6.901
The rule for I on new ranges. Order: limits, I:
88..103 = 7.045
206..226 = 7.724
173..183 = 6.93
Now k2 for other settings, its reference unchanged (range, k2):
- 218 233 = 229.5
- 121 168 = 127.0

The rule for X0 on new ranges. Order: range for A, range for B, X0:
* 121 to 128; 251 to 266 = 27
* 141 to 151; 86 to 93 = 44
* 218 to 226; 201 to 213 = 46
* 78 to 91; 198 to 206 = 43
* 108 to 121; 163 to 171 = 31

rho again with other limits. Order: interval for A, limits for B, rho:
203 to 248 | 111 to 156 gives -6.42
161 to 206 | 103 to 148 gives -6.44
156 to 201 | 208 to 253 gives -6.46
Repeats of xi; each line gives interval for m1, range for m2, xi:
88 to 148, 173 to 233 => 0.99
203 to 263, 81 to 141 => 1.01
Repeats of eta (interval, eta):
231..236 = 7.1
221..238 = 7.3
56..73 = 7.1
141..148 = 6.8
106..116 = 6.6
